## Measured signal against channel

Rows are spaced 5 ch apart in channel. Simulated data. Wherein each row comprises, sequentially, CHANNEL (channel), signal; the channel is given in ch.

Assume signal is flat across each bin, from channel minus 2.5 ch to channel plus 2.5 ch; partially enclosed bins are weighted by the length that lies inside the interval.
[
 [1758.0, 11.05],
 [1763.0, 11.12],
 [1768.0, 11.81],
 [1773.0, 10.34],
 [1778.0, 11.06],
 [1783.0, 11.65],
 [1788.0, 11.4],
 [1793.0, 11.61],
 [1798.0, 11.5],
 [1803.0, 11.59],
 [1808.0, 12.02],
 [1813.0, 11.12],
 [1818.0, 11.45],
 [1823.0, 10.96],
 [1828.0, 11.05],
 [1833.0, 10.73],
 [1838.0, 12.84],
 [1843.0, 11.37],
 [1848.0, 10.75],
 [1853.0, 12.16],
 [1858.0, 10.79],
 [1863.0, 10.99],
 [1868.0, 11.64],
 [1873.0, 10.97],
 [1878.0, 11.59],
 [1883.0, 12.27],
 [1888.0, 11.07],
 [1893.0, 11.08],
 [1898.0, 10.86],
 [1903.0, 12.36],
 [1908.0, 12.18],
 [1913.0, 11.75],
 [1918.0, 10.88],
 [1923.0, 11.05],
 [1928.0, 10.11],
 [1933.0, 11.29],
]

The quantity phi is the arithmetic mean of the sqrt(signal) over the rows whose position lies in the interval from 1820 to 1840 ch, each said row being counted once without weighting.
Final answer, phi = 3.37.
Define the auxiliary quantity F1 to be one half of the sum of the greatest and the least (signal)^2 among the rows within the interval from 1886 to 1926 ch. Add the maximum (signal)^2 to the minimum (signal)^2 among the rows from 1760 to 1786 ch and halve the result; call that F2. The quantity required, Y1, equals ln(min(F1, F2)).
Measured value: 4.81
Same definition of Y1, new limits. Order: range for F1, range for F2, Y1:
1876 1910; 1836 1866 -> 4.91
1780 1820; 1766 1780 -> 4.81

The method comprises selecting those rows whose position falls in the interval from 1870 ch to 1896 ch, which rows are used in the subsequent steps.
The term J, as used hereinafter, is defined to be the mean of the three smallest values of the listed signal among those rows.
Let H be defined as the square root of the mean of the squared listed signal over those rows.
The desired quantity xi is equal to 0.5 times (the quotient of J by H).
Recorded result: 0.484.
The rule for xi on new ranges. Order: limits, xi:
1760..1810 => 0.475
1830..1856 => 0.472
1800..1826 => 0.489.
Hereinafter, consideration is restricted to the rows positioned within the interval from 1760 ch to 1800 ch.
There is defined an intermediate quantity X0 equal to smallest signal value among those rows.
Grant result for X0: 10.34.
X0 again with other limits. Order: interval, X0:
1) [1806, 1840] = 10.73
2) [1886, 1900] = 10.86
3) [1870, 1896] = 10.97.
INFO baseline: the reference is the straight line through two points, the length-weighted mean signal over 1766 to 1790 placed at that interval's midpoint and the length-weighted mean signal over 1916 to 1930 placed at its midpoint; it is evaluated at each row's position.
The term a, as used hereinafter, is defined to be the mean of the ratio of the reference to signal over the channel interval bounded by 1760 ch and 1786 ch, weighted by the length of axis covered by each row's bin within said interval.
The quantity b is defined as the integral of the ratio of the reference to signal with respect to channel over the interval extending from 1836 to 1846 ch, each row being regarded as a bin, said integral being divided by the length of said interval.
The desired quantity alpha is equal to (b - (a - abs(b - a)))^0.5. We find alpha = 0.00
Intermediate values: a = 1.007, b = 0.92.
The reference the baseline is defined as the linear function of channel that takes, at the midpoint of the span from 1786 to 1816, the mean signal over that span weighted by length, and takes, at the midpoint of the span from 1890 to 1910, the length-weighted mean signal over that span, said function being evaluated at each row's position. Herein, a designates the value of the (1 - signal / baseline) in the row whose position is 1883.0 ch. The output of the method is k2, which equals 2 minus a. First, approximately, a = -0.059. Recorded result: 2.06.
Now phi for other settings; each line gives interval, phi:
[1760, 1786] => 3.35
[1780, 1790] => 3.39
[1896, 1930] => 3.36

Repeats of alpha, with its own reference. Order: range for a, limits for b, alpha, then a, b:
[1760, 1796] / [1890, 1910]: 0.00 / 0.998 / 0.93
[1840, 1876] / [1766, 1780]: 0.31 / 0.973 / 1.02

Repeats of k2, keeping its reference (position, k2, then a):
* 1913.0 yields 2.01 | -0.013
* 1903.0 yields 2.07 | -0.066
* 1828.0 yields 1.96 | 0.044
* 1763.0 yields 1.97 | 0.035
